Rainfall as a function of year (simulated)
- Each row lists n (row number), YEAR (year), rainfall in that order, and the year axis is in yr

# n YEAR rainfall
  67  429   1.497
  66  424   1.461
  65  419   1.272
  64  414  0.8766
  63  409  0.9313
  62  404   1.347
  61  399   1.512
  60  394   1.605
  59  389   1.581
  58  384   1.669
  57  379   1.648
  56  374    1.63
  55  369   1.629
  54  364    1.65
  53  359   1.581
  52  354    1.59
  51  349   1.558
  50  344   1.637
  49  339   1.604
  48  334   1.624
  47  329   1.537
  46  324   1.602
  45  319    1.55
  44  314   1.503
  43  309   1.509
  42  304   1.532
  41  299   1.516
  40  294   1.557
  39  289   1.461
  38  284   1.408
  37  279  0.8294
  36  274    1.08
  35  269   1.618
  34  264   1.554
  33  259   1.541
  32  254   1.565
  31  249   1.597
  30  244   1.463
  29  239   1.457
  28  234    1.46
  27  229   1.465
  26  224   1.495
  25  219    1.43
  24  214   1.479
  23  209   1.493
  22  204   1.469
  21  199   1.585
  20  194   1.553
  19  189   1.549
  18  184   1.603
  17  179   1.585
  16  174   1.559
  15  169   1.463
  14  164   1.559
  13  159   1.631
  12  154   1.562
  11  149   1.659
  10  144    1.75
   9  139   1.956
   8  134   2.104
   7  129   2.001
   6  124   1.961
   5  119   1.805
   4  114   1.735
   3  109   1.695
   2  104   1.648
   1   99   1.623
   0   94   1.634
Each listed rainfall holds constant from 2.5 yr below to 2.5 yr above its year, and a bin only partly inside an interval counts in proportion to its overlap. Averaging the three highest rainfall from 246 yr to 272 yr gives 1.59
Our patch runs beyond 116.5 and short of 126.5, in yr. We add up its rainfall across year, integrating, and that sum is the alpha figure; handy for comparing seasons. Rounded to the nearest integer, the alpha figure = 19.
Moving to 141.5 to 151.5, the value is 17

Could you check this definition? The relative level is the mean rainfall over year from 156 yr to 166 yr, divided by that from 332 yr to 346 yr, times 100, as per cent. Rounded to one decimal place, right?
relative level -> 98.4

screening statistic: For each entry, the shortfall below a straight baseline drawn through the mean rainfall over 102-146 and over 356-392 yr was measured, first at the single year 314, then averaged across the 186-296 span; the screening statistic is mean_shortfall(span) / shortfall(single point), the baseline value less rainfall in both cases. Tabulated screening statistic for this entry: 1.6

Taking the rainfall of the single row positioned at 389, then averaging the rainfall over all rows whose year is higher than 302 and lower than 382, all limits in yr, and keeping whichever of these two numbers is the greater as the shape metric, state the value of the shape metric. 1.59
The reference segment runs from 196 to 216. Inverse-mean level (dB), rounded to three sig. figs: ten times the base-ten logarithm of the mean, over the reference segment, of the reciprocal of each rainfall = -1.78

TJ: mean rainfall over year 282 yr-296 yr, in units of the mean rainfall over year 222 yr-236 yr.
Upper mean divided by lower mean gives 1.00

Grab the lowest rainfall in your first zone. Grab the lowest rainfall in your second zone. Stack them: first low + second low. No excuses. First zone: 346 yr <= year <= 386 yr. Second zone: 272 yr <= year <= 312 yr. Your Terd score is 2.39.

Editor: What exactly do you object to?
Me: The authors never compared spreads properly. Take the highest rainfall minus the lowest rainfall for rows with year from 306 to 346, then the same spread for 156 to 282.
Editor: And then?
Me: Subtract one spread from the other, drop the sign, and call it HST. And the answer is 0.7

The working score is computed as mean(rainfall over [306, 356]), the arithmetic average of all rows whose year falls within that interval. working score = 1.57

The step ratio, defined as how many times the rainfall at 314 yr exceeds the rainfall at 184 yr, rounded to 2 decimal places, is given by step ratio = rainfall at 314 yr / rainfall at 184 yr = 0.94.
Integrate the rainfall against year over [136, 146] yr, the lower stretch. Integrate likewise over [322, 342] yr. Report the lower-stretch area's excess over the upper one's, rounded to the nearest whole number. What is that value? -13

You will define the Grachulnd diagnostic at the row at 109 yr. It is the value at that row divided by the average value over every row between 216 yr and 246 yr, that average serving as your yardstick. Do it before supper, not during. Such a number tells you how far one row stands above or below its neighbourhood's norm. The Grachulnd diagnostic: 1.16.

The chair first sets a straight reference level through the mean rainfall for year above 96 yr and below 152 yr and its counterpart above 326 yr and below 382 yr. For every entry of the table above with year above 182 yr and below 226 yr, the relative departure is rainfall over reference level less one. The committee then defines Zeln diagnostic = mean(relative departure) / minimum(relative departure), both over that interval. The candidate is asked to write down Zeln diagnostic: 0.75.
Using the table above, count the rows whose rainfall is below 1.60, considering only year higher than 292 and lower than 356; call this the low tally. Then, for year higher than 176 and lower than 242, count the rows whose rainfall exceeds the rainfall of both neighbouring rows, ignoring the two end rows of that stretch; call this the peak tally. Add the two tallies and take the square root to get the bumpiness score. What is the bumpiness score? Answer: 3.6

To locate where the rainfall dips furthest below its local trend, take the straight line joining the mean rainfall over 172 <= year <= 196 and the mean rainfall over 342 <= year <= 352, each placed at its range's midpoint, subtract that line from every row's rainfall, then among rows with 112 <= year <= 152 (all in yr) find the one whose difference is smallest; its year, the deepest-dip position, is 149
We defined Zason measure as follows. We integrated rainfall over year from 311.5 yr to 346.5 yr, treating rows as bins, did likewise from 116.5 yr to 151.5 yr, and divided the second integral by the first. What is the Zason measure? 1.20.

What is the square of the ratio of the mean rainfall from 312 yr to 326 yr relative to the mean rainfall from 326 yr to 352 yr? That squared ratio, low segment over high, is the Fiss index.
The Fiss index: 0.95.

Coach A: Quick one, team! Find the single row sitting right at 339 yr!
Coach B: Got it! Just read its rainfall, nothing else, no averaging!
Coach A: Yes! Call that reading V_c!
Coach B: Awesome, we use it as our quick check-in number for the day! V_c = 1.604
